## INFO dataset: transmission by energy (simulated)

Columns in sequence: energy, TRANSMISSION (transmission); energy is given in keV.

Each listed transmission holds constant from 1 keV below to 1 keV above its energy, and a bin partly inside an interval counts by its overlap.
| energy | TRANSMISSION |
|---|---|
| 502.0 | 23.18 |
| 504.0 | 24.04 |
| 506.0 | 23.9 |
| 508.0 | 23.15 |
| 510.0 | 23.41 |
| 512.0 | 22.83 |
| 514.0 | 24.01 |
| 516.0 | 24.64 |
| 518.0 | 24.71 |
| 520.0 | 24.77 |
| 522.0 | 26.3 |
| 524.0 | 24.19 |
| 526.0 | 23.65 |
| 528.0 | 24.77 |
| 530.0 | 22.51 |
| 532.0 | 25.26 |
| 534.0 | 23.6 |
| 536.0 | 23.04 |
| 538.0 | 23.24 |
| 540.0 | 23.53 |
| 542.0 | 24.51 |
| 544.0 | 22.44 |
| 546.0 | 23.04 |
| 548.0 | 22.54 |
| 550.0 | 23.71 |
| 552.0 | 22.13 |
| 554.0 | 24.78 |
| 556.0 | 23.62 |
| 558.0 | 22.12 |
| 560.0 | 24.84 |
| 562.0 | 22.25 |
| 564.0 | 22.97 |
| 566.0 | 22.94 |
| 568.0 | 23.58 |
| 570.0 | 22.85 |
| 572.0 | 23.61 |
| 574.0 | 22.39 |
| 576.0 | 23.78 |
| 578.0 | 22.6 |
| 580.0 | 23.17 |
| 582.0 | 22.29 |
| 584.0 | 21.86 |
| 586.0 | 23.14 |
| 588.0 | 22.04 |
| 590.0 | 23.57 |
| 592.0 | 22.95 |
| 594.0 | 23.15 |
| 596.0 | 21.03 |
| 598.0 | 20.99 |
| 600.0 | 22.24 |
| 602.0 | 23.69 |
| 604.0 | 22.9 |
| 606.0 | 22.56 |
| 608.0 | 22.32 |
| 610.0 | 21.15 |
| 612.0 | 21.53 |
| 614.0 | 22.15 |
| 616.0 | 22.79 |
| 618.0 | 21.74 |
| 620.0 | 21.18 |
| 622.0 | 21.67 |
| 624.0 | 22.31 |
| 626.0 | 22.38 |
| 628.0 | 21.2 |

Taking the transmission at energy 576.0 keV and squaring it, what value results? 565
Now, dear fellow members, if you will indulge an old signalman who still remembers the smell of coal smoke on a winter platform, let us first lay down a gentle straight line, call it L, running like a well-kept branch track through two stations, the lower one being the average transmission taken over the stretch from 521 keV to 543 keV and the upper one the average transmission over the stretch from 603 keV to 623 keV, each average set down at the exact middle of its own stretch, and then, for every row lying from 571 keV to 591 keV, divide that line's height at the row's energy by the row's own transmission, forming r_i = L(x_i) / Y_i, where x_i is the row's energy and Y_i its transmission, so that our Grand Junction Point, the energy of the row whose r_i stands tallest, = 584.0 keV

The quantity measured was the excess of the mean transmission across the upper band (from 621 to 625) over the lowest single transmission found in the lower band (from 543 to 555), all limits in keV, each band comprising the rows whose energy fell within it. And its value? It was -0.14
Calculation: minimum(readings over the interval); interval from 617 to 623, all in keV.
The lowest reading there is 21.18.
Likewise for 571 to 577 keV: 22.39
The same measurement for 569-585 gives 21.86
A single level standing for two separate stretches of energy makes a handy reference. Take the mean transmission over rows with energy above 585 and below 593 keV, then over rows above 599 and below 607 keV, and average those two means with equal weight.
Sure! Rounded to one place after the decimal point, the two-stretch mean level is 22.9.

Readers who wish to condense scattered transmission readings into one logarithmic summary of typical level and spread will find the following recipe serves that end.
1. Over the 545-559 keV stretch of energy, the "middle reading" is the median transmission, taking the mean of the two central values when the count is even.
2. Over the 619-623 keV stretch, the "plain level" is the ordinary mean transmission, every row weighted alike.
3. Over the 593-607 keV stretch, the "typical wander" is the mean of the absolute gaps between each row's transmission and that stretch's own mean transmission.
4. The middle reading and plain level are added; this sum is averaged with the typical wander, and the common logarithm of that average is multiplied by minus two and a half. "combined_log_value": -3.387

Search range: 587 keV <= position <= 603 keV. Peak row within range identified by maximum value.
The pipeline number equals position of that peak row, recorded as 602.0 keV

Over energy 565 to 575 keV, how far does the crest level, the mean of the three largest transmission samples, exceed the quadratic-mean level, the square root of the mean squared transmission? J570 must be 0.3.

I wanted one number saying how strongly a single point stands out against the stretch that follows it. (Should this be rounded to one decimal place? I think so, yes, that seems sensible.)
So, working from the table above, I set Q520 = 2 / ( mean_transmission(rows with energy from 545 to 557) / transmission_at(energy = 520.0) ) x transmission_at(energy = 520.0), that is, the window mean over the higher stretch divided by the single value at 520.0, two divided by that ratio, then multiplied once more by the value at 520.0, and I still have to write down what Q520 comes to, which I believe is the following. 52.7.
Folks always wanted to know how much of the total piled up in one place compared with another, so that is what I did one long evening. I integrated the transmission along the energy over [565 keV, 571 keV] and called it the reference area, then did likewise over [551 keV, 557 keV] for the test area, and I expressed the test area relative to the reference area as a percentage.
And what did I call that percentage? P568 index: 102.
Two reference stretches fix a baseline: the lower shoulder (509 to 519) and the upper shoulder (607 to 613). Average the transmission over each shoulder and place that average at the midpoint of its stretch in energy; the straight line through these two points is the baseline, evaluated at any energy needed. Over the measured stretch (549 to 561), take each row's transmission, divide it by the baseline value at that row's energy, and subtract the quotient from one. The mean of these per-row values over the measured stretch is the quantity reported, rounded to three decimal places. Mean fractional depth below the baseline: -0.025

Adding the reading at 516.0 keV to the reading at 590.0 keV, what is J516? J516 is 48.2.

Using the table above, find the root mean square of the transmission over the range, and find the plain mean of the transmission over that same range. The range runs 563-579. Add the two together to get 46.2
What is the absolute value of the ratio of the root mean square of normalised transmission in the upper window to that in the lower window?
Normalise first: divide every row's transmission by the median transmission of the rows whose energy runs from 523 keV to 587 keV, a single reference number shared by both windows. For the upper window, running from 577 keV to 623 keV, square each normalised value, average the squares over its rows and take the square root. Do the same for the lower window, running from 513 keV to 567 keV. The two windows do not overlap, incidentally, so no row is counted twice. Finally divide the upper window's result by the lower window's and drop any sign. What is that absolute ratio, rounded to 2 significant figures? 0.94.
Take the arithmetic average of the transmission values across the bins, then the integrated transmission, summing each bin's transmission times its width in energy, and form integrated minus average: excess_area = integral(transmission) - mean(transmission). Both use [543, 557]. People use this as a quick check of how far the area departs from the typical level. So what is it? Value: 301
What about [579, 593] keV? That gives 295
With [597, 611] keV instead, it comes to 289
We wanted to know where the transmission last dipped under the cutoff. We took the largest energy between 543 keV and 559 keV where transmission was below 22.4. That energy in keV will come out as 558.0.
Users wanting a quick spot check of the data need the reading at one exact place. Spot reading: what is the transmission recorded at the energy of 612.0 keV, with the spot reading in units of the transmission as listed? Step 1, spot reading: 21.53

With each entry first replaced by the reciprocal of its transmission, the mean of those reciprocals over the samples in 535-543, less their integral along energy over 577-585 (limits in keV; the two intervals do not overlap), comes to -0.314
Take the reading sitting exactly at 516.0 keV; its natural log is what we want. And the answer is 3.20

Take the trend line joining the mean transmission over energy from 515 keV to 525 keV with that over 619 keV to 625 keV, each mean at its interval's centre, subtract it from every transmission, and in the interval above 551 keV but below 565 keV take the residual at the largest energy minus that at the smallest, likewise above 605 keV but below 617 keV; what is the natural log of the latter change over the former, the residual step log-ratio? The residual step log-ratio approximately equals -0.8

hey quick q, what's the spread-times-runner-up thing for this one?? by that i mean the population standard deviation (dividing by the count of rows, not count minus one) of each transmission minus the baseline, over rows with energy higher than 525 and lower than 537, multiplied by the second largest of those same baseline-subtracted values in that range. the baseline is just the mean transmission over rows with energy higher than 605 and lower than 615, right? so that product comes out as 2.7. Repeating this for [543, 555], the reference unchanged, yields 1.6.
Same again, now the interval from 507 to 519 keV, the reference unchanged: 1.9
